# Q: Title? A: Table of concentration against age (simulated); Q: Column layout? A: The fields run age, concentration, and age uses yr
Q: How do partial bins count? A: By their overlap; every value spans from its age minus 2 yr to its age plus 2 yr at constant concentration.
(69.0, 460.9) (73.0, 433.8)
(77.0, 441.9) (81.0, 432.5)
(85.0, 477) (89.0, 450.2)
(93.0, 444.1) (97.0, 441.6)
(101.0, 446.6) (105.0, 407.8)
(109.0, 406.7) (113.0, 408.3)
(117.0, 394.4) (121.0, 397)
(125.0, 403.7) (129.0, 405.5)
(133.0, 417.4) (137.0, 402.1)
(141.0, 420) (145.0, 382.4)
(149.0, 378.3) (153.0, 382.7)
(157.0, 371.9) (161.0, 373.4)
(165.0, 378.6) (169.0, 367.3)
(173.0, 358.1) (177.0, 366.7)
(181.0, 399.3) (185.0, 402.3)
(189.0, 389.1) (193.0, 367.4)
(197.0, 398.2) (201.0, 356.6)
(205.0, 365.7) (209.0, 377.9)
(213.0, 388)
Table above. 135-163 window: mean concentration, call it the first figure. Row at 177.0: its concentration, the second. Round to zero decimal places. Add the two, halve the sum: 377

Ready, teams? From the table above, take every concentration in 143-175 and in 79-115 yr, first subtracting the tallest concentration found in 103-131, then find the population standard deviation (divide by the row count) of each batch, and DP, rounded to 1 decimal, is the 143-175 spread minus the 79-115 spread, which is -14.6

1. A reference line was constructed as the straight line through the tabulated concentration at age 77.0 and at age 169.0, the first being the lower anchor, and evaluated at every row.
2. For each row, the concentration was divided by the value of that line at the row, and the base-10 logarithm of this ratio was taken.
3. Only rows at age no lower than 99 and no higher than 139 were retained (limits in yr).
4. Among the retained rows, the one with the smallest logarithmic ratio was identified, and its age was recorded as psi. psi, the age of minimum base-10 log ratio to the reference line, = 117.0 yr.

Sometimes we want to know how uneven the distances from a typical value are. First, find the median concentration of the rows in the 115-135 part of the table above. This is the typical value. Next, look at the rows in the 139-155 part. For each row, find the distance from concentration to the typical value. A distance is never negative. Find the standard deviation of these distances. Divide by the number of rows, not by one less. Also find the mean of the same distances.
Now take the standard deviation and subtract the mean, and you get -18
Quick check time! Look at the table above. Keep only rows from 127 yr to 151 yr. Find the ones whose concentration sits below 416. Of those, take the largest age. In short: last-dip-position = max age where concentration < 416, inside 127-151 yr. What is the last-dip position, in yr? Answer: 149.0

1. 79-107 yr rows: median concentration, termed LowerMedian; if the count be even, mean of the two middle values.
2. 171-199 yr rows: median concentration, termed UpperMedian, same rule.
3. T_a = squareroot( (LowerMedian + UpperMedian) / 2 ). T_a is 20.4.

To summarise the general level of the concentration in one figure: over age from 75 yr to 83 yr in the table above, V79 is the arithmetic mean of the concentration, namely 437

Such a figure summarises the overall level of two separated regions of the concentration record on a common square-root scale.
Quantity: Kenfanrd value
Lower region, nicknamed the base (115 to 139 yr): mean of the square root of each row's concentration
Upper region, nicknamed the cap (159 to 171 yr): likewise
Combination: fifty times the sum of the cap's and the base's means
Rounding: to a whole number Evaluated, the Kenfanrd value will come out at 1970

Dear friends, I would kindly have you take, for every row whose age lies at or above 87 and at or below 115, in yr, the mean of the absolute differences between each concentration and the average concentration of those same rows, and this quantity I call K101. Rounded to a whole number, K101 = 19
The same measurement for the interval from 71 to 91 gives 13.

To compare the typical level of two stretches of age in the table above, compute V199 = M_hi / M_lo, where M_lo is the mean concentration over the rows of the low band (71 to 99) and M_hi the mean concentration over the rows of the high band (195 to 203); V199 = 0.846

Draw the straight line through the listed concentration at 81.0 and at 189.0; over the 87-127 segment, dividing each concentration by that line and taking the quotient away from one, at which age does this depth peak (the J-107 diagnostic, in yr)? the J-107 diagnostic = 117.0 yr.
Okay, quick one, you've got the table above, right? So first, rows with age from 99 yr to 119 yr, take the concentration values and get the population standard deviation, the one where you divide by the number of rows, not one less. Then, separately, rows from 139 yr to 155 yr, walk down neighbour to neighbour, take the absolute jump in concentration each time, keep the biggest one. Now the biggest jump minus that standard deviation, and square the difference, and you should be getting 397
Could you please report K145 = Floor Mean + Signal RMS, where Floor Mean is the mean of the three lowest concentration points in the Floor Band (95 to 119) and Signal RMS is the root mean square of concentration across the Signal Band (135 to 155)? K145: 796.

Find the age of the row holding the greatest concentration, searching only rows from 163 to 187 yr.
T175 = 185.0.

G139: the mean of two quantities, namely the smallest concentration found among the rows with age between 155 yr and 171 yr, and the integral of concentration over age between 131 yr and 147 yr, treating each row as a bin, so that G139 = 3427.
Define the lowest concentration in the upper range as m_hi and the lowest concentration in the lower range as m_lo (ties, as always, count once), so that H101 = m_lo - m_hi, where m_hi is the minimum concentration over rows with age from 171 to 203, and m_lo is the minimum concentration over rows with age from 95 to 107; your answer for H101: 51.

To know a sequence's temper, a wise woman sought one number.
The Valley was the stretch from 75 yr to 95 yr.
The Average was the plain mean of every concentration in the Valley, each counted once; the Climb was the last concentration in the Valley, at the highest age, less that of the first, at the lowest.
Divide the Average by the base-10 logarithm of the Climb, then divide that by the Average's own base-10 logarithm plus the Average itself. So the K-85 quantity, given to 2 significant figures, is 2.9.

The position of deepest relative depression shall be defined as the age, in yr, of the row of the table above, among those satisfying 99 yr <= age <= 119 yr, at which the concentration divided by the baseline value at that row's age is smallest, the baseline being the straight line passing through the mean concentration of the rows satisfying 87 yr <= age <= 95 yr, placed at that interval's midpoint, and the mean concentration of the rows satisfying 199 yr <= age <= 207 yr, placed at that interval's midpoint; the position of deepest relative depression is 117.0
